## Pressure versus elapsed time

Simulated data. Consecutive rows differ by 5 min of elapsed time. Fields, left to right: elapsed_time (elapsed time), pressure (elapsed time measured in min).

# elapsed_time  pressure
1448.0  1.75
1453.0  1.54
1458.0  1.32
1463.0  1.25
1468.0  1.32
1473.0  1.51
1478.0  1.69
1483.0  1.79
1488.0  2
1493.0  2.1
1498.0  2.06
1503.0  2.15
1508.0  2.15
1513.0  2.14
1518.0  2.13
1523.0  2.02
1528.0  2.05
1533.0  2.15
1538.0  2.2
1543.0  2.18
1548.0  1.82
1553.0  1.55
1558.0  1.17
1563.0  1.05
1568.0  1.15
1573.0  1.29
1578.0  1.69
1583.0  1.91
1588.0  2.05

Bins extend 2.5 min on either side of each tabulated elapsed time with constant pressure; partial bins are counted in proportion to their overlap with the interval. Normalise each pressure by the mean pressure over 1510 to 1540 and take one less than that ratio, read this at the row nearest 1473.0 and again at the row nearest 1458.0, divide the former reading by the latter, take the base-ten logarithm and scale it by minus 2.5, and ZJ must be 0.3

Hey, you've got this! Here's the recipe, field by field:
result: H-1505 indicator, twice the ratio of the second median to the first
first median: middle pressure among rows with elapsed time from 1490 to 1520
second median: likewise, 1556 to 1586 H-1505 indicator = 1.2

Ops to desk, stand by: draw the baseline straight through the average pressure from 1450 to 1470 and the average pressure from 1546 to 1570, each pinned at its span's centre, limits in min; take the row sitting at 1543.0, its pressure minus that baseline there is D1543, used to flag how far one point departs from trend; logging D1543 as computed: 0.83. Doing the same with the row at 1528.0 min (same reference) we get 0.70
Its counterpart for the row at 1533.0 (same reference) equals 0.80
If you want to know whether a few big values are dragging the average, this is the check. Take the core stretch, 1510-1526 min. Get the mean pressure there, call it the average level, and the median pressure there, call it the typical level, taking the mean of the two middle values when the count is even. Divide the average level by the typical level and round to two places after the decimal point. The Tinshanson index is 0.98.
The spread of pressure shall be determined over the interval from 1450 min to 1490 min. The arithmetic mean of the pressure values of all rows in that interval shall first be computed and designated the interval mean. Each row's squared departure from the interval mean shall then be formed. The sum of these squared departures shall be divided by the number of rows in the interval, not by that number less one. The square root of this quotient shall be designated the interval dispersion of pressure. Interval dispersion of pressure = 0.24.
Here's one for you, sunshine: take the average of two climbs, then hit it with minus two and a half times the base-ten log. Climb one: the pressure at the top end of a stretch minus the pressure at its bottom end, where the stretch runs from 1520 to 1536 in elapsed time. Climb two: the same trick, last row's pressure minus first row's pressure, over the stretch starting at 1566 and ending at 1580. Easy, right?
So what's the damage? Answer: 1.2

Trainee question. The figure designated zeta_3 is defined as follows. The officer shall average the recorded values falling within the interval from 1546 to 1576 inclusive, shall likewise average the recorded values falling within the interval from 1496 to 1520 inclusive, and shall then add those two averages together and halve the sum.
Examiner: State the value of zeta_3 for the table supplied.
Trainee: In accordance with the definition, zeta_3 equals 1.73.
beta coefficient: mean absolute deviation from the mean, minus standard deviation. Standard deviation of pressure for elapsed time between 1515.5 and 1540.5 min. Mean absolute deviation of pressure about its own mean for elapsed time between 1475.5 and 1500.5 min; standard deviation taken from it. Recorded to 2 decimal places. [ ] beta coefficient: 0.08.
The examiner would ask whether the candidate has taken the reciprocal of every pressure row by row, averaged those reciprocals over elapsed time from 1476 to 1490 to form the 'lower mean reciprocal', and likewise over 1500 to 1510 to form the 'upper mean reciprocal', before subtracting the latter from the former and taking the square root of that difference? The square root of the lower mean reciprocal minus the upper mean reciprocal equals 0.29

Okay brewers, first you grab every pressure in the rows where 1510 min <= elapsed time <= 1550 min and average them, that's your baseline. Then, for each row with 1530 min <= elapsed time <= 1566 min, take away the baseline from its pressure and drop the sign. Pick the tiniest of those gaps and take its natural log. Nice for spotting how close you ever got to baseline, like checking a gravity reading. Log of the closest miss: -2.8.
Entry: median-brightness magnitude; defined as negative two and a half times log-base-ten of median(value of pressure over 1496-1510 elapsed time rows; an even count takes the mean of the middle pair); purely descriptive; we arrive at -0.83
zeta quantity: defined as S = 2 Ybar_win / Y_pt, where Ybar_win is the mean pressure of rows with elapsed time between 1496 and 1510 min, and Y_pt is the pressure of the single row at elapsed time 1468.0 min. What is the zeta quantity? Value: 3.21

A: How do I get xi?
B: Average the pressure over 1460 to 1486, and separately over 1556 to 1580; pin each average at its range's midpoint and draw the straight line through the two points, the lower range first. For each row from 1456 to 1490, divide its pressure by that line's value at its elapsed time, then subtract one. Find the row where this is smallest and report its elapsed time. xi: 1463.0 min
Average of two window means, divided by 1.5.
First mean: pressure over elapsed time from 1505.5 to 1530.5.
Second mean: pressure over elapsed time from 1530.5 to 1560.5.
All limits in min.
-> 1.31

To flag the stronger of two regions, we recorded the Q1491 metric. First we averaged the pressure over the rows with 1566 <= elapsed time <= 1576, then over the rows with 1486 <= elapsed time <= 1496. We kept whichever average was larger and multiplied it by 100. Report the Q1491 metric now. 205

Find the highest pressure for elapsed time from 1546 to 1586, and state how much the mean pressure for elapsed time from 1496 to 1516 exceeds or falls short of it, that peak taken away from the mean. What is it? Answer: 0.22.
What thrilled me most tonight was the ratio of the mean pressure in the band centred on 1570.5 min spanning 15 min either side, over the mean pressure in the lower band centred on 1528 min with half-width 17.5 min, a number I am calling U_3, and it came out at 0.65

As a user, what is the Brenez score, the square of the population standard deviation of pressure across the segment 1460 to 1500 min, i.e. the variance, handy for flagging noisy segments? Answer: 0.10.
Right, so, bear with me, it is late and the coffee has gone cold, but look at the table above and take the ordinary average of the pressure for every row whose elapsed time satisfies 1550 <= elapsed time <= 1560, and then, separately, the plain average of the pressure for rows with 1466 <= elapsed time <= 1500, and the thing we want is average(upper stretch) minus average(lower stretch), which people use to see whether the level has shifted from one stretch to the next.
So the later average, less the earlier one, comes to -0.4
